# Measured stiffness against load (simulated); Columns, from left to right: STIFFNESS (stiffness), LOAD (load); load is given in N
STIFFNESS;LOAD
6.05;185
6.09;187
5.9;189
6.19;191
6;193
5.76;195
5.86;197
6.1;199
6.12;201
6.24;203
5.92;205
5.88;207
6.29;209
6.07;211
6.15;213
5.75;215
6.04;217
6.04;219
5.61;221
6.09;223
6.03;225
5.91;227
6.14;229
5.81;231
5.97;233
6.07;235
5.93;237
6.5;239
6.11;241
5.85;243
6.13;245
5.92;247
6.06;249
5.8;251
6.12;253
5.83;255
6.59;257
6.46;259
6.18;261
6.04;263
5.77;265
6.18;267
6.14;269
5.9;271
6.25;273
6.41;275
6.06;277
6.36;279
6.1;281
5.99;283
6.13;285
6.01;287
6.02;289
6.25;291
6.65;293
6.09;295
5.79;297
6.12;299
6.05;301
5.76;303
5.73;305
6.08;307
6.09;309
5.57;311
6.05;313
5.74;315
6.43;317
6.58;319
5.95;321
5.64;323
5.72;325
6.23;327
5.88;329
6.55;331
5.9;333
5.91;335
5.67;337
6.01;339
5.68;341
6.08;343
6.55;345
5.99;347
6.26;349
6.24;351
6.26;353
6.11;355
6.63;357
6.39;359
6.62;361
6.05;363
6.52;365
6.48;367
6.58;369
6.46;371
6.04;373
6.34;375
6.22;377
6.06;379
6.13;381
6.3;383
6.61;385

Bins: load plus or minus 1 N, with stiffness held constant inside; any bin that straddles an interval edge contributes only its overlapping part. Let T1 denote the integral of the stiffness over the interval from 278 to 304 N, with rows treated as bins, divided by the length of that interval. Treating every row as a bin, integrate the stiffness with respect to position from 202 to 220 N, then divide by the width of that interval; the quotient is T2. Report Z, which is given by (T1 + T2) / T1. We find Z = 1.99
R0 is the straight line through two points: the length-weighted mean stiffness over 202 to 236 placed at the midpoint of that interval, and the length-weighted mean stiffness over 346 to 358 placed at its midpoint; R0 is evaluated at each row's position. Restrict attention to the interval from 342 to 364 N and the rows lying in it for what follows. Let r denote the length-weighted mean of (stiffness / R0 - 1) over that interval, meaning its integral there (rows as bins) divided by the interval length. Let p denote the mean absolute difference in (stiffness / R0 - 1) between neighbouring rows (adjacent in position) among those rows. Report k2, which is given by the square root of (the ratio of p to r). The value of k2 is 2.8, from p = 0.0488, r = 0.006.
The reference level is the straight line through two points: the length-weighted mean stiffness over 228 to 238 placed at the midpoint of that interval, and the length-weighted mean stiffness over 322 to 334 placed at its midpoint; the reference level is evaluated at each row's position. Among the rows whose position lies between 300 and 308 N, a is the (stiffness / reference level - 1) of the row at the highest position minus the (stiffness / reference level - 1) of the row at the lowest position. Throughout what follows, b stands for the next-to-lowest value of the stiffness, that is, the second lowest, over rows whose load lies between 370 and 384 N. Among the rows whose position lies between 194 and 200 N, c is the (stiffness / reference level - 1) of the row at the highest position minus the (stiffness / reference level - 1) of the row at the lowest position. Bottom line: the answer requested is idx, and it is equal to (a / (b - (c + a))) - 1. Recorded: -1.00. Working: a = 0.00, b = 6.06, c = 0.06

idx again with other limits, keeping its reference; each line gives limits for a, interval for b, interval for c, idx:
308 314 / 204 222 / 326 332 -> -1.00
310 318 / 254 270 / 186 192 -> -0.97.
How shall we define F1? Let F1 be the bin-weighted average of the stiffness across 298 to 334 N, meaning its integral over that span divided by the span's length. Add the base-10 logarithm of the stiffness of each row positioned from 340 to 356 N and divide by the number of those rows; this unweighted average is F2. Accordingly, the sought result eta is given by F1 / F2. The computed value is 7.62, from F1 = 6.00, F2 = 0.788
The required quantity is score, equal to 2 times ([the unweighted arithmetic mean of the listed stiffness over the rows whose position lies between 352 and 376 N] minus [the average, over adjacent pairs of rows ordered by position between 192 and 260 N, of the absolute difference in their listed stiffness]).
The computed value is 12.3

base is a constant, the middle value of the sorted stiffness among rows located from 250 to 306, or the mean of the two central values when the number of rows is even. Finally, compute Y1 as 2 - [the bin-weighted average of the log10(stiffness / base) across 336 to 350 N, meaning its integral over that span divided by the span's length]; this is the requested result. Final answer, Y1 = 2.005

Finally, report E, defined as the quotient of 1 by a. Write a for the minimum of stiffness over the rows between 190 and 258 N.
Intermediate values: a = 5.61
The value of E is 0.178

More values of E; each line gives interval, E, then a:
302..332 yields 0.180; 5.57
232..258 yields 0.172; 5.8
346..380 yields 0.167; 5.99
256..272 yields 0.173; 5.77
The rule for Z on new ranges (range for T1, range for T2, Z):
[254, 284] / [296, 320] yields 1.98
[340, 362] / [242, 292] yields 1.98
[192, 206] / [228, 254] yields 2.01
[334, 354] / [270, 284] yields 2.01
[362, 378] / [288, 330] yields 1.95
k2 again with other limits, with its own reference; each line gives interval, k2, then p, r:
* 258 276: 2.0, 0.0389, 0.009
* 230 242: 2.9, 0.0450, 0.005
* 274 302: 3.9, 0.0400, 0.003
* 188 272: 4.2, 0.0406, 0.002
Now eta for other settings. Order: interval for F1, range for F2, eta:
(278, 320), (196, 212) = 7.77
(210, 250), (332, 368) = 7.60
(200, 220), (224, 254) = 7.76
